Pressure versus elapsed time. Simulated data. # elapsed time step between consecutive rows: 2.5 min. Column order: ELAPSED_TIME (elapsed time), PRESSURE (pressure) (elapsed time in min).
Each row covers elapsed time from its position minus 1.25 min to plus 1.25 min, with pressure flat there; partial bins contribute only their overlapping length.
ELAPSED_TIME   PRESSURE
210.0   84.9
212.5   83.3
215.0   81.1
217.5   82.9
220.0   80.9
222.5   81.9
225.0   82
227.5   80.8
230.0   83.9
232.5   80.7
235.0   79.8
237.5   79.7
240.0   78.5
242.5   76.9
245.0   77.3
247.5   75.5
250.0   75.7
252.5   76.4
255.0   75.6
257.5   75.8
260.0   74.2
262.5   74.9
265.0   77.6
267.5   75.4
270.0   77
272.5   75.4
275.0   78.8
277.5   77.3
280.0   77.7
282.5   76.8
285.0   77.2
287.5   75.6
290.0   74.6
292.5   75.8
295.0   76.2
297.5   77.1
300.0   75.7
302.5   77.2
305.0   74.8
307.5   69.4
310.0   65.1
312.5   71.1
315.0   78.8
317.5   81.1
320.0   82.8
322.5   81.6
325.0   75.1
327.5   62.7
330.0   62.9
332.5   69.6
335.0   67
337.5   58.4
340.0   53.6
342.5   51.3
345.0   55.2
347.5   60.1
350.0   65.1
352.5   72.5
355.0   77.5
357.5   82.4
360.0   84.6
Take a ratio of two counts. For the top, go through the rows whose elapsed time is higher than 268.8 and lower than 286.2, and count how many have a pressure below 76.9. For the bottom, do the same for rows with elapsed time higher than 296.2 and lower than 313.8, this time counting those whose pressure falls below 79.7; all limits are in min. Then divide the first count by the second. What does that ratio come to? 0.29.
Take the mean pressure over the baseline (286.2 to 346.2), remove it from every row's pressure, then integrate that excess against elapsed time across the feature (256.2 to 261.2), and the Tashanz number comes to 22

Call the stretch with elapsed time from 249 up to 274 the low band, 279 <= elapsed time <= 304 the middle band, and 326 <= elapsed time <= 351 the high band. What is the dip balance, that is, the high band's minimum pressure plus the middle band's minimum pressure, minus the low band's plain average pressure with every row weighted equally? 50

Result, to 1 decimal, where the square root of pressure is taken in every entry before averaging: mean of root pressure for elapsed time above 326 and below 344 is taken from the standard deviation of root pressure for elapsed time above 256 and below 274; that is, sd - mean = -7.7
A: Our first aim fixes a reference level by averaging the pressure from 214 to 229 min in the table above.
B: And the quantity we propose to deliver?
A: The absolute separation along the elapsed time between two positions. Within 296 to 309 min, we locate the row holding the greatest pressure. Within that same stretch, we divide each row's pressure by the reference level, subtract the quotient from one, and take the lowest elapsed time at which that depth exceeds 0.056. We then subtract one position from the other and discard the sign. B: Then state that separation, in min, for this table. 2.5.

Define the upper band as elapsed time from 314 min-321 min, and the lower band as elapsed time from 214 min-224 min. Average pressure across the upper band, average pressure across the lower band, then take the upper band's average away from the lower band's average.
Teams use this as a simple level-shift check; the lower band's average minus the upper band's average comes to 0.8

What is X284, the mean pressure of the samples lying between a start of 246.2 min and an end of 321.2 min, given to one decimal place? 75.9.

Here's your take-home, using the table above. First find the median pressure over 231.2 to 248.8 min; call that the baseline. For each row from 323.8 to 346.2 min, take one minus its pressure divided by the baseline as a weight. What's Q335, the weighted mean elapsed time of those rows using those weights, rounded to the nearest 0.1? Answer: 337.4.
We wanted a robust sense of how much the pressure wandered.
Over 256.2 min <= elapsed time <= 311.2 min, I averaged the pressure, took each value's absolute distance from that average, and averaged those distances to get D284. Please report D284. 1.8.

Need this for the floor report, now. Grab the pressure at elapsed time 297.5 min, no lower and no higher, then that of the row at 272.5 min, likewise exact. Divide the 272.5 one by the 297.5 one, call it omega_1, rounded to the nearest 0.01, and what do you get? 0.98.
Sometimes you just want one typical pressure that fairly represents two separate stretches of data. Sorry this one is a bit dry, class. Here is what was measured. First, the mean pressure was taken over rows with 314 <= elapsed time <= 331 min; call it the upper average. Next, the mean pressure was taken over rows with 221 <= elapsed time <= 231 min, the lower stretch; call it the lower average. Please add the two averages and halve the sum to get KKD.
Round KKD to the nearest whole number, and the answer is 79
